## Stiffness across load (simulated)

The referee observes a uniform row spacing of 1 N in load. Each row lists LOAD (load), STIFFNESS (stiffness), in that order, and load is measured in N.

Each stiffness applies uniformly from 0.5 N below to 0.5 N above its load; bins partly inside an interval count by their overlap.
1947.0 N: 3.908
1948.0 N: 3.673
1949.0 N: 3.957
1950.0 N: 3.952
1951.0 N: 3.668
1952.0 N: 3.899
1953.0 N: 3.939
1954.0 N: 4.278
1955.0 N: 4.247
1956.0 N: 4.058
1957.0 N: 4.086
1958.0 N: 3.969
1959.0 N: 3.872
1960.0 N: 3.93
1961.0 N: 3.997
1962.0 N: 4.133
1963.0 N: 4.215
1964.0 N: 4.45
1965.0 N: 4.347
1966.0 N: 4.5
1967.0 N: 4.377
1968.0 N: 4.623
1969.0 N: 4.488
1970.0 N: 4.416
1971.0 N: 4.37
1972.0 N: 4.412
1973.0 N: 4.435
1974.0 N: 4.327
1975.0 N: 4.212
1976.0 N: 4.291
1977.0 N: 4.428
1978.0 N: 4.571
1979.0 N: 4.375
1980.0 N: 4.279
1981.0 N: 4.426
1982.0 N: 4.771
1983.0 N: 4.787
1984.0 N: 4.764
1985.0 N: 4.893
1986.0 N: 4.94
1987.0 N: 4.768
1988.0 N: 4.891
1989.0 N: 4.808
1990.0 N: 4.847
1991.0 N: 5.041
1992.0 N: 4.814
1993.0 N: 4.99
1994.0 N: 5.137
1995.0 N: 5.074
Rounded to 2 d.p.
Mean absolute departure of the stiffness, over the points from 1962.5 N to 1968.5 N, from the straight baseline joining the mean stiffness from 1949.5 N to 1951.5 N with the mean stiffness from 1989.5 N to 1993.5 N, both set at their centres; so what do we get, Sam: 0.20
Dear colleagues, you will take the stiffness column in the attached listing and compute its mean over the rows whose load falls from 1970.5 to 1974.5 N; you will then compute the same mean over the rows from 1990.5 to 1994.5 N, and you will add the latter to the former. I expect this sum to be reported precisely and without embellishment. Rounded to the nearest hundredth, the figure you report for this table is 9.38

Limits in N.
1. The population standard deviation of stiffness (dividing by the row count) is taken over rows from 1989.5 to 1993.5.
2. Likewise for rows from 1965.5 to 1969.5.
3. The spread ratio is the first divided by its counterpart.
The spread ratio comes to 1.1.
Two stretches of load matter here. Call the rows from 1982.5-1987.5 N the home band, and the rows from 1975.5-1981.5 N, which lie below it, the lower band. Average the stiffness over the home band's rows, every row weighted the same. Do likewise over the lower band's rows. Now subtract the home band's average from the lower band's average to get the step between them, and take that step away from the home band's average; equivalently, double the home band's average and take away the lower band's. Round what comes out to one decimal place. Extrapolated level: 5.3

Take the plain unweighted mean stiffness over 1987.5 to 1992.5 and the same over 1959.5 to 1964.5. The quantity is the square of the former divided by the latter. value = 5.7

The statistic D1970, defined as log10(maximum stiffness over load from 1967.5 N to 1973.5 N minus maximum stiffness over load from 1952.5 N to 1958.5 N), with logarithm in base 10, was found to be -0.46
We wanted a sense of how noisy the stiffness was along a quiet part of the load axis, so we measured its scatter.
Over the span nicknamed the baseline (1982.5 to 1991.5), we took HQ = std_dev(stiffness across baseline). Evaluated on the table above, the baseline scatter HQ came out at 0.09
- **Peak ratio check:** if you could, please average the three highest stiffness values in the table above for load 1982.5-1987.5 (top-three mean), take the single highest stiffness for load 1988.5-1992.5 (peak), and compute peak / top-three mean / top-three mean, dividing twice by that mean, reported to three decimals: 0.212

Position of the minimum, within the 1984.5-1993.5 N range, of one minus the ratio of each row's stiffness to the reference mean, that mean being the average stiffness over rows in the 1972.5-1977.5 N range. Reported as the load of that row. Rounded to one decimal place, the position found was 1991.0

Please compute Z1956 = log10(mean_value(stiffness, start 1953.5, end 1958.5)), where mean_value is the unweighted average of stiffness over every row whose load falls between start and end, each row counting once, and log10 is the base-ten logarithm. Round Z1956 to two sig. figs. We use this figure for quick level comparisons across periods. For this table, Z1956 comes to 0.62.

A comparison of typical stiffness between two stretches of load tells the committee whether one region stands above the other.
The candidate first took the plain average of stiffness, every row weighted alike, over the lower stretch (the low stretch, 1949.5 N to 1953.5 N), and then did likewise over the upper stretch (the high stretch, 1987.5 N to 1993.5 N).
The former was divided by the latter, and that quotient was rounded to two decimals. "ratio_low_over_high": 0.79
